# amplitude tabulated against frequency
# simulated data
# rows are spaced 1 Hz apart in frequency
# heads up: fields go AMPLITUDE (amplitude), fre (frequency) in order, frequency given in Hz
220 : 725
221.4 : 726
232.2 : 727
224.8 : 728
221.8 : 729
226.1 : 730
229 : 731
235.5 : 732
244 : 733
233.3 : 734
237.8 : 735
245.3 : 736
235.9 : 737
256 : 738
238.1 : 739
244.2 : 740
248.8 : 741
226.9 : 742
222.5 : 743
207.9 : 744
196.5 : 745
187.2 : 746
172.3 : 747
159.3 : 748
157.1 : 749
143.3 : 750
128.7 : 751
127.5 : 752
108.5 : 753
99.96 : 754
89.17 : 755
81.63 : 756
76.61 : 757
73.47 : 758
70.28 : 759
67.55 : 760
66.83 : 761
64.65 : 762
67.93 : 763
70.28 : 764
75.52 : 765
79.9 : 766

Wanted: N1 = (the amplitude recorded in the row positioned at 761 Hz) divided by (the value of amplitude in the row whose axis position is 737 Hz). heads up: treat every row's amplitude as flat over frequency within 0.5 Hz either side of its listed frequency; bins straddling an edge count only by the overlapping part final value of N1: 0.3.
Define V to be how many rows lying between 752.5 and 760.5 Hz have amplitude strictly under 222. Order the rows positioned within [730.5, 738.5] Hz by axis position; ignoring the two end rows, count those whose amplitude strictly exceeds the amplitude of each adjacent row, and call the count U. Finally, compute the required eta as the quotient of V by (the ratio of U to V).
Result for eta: 32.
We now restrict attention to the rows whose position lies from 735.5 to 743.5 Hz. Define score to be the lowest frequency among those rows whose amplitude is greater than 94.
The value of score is 736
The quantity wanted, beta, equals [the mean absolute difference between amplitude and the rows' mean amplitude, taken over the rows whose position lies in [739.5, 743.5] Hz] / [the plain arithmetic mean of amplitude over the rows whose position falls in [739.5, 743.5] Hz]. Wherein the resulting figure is 0.046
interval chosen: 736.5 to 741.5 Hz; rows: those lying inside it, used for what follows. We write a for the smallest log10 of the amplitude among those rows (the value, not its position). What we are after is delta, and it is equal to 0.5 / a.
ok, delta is 0.211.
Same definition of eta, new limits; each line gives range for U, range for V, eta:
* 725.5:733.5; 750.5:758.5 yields 64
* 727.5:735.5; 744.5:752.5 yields 64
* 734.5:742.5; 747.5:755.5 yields 21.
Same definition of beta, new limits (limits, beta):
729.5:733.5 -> 0.026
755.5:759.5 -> 0.048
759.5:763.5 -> 0.016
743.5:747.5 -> 0.059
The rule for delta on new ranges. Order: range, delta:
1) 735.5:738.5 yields 0.211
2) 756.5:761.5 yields 0.274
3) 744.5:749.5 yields 0.228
